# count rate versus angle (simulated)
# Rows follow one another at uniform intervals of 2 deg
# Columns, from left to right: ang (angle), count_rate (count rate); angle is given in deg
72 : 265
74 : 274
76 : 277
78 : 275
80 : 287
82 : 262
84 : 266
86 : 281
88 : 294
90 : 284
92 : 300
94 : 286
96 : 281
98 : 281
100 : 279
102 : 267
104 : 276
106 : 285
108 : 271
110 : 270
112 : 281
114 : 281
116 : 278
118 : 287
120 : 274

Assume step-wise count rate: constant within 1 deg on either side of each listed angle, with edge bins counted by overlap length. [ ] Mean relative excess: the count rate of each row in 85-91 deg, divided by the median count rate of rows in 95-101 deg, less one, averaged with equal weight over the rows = 0.019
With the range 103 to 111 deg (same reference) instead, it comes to -0.020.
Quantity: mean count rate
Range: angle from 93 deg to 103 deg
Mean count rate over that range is 279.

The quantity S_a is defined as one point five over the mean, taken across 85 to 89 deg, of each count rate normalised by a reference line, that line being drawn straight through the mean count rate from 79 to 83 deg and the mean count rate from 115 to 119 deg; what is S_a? 1.44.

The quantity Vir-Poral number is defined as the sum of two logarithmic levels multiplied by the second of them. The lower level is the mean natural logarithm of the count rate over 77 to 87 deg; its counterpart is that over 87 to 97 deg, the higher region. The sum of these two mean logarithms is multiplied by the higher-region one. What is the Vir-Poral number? 63.9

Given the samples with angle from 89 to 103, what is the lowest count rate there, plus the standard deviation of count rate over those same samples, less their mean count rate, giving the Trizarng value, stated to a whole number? -6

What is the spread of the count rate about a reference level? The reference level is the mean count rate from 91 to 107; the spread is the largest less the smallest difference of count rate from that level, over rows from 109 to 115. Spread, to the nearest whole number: 11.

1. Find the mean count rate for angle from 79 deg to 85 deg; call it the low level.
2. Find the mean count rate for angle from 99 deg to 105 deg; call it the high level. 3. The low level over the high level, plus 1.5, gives 2.49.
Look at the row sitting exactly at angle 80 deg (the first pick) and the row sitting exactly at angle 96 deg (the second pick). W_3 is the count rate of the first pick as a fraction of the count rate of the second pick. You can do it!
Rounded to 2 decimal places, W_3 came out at 1.02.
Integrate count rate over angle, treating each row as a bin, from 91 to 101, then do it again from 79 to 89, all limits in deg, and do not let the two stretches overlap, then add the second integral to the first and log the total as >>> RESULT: 5634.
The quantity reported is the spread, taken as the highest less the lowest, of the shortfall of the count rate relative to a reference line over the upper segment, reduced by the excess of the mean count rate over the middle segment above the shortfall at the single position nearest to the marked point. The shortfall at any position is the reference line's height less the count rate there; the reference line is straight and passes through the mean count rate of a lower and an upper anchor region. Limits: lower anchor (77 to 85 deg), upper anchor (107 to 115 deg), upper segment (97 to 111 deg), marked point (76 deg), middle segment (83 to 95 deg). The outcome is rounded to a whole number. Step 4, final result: -273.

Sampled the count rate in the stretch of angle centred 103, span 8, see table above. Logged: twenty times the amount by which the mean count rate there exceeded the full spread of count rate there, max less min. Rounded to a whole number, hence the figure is 5175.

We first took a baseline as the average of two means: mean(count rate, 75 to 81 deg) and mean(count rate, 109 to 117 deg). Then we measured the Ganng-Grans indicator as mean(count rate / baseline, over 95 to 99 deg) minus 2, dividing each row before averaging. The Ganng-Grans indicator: -0.99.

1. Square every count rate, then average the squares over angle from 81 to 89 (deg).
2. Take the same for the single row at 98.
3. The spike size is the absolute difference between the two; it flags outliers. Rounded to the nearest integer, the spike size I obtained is 2762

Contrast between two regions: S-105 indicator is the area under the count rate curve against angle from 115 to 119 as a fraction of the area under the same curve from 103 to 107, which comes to 1.01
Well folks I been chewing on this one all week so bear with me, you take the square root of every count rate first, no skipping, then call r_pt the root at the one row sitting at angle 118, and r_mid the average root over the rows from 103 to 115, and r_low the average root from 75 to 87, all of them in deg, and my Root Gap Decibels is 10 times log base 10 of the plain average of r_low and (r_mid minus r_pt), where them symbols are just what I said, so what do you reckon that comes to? 9.11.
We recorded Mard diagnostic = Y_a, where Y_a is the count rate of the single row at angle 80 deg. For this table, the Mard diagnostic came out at 287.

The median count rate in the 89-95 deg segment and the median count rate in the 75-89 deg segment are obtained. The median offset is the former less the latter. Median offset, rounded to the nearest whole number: 9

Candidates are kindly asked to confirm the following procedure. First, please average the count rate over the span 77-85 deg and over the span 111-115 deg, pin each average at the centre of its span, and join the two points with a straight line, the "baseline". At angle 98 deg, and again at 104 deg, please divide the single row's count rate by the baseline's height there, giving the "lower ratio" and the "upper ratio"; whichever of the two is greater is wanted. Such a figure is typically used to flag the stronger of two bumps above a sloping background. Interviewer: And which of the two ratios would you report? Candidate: 1.01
